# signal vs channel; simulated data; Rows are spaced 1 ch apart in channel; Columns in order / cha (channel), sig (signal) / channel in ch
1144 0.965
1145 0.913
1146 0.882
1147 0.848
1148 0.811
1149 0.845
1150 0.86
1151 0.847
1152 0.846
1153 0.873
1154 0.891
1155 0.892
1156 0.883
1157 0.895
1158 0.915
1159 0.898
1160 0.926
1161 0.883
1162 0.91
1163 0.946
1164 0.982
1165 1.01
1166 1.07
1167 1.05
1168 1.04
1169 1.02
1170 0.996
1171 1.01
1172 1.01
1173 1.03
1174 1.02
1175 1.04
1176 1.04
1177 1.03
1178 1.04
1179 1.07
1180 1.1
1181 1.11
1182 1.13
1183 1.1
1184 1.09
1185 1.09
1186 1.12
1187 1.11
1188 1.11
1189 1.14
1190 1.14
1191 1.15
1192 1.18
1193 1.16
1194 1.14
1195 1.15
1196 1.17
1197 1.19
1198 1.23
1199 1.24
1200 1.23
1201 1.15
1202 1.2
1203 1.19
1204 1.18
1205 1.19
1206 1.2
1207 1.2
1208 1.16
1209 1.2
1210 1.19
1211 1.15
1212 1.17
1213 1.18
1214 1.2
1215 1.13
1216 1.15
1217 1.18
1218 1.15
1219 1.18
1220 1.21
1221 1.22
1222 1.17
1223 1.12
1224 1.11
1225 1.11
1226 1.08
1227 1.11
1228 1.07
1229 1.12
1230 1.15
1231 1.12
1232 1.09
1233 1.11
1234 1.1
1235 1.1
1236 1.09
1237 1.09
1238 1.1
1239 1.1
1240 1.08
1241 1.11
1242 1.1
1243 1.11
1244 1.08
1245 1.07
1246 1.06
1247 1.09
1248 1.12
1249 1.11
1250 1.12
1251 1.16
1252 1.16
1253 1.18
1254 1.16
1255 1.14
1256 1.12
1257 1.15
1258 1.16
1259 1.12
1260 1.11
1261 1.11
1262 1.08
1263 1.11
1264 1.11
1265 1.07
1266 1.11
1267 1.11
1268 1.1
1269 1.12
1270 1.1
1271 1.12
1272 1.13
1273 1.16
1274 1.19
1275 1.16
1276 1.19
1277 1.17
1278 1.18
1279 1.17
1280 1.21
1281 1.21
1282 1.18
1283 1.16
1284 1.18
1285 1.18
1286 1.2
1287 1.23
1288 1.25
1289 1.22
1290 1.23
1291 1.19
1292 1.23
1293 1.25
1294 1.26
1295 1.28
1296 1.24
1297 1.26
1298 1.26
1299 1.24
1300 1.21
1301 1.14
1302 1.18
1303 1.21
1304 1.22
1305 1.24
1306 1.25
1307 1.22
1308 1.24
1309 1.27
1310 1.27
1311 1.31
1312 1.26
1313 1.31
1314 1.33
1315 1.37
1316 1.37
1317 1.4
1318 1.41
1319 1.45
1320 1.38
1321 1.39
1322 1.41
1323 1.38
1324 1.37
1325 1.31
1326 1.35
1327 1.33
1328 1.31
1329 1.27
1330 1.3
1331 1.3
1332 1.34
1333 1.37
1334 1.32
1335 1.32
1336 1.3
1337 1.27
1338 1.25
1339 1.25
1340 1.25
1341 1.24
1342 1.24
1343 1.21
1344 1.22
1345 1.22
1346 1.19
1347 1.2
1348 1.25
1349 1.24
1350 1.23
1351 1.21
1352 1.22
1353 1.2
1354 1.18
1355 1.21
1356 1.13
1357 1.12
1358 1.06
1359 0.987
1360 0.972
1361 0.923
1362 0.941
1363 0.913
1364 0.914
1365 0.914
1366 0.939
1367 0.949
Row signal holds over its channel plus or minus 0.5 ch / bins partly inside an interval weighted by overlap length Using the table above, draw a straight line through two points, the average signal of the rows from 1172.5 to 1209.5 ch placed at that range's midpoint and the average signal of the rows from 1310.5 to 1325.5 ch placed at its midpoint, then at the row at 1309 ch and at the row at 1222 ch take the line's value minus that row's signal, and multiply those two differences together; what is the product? 0.002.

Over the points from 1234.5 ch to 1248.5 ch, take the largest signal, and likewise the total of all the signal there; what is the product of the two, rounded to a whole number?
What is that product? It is 17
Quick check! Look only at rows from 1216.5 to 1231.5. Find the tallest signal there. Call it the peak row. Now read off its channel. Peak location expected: 1221 ch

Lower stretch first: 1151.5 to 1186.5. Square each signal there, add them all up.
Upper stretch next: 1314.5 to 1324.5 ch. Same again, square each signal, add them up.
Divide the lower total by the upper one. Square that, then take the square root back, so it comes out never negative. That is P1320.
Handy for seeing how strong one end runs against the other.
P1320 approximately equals 1.81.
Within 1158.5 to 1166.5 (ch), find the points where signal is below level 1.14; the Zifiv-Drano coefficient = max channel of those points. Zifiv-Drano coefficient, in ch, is 1166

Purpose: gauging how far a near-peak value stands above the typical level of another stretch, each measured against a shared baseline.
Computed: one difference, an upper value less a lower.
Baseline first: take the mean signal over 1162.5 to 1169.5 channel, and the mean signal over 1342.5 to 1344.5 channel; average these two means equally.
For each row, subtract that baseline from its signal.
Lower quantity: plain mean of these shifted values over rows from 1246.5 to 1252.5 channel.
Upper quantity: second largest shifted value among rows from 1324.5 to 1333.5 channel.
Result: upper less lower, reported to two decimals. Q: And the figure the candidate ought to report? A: 0.22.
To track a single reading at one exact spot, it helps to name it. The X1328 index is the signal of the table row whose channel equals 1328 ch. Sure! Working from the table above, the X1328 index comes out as 1.31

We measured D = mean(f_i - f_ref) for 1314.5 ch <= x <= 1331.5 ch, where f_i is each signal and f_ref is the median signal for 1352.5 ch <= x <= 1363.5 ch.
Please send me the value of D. 0.30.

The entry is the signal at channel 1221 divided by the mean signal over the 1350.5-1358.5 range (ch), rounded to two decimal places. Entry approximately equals 1.05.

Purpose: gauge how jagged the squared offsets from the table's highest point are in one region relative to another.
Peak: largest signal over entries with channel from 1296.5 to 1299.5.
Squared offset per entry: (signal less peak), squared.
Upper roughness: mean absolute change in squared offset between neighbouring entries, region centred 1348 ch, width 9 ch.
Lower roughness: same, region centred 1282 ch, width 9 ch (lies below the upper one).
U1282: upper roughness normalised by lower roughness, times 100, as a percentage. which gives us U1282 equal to 54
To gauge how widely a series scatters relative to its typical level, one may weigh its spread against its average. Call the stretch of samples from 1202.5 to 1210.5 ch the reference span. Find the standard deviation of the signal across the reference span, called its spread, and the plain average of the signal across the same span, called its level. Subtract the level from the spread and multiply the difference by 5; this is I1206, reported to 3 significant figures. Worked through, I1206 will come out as -5.88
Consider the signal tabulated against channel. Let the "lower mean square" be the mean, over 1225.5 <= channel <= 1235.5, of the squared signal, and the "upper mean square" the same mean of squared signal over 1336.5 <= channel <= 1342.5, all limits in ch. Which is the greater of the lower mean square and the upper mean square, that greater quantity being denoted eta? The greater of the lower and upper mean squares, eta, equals 1.563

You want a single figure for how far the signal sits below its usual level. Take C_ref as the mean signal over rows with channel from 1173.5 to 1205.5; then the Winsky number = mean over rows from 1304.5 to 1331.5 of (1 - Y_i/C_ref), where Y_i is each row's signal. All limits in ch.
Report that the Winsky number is -0.17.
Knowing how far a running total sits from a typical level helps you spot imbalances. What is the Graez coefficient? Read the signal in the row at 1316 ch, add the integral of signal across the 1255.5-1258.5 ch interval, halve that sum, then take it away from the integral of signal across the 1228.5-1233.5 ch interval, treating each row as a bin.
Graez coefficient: 3.2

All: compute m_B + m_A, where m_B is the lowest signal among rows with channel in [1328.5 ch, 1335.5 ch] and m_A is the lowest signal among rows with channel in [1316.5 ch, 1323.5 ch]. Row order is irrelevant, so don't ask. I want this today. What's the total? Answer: 2.65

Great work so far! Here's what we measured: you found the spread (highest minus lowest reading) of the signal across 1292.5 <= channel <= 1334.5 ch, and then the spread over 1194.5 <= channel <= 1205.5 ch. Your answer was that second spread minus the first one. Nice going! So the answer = -0.2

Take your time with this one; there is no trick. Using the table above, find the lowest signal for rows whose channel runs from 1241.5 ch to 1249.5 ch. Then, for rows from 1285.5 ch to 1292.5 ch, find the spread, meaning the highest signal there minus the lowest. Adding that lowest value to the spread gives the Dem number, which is 1.12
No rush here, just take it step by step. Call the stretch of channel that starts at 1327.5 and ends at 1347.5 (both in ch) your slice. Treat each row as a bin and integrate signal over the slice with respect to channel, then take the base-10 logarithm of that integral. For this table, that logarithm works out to 1.404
